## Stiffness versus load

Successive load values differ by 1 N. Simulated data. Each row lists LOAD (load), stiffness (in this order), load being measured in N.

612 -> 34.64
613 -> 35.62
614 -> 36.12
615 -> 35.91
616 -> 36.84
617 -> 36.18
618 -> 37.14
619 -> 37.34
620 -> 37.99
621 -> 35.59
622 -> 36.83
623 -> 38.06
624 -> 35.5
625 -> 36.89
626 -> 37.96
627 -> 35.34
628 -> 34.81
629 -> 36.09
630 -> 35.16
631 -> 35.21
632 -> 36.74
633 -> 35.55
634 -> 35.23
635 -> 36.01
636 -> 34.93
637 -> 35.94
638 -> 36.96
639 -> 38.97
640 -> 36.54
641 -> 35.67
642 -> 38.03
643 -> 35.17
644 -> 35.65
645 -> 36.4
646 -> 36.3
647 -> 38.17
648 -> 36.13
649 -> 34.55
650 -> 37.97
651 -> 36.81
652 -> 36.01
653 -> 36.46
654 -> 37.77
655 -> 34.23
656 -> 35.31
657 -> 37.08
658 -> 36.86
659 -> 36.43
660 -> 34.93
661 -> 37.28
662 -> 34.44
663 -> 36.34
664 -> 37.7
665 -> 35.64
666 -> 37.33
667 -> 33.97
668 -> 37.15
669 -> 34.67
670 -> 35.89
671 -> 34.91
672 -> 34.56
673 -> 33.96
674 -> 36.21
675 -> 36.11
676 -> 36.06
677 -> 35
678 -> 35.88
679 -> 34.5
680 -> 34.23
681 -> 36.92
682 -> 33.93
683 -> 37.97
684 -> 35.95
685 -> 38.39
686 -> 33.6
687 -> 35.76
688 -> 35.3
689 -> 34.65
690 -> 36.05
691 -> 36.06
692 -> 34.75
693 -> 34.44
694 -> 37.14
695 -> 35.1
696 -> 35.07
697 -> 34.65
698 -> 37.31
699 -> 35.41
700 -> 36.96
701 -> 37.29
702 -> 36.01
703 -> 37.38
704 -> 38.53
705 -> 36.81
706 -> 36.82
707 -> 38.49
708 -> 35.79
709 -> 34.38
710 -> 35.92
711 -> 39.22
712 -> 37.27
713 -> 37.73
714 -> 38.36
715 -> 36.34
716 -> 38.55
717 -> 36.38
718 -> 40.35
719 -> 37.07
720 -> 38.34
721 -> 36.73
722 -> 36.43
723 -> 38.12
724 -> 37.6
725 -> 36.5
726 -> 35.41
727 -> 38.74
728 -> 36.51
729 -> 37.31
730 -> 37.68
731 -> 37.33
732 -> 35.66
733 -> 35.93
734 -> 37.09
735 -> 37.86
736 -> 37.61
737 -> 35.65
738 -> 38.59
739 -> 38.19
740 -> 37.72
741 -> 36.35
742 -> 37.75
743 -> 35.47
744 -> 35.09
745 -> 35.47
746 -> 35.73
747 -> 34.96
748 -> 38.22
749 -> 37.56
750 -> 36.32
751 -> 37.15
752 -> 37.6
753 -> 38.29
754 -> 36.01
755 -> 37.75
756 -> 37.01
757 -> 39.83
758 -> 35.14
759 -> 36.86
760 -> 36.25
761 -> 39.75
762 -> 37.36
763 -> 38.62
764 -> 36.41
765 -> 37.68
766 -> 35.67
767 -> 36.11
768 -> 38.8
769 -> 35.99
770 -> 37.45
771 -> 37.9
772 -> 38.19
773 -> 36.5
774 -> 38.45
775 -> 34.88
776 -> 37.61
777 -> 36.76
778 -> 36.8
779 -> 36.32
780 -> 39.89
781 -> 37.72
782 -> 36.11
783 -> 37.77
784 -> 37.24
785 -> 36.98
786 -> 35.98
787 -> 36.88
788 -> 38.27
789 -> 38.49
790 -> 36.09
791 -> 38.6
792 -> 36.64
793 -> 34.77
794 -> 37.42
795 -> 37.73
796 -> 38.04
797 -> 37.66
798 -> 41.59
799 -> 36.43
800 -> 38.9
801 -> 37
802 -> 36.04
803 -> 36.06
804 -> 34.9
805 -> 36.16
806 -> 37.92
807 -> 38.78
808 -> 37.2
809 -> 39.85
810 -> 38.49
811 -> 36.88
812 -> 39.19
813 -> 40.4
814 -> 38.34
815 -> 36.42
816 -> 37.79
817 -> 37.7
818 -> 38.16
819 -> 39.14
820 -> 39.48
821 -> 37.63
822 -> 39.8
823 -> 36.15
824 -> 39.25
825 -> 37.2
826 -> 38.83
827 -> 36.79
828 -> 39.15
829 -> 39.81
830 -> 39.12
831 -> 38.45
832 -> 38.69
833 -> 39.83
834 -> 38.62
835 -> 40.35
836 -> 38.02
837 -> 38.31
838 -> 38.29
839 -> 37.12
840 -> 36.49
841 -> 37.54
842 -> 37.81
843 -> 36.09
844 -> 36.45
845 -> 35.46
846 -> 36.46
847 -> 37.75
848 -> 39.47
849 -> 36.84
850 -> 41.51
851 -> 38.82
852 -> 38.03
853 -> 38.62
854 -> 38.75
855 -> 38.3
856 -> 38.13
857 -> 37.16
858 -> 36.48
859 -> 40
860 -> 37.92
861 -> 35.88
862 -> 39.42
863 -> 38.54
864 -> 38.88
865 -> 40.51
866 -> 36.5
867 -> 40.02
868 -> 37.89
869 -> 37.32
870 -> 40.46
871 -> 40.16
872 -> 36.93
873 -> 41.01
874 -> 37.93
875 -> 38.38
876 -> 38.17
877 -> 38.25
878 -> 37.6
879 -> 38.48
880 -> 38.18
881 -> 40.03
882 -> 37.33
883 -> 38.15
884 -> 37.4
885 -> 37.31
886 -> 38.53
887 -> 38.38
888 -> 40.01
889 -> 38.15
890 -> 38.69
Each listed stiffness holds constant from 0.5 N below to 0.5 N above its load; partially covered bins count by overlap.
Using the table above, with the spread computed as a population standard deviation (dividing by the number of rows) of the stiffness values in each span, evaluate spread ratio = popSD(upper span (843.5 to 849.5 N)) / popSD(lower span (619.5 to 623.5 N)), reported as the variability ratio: 1.3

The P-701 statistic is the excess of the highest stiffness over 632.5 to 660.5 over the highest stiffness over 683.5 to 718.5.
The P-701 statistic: -1.4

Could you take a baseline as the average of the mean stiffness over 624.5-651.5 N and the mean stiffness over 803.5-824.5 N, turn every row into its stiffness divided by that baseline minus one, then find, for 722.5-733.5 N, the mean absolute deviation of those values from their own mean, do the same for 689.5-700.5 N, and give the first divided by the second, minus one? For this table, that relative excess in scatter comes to 0.00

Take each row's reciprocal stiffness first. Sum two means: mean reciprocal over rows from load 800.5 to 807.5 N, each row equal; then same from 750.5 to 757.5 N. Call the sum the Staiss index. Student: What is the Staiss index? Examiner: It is 0.0539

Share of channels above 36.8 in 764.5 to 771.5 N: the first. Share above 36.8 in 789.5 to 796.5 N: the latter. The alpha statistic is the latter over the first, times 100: 100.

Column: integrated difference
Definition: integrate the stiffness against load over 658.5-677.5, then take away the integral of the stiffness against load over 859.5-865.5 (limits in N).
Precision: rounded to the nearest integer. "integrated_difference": 447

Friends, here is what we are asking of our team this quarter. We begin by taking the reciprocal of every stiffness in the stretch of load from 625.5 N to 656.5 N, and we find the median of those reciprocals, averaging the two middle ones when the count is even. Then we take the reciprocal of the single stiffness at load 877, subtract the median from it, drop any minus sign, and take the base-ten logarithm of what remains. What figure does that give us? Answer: -2.79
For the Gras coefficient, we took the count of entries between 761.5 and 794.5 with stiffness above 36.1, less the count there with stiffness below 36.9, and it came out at 12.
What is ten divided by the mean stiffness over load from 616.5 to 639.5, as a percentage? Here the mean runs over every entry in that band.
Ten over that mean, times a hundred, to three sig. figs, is 27.5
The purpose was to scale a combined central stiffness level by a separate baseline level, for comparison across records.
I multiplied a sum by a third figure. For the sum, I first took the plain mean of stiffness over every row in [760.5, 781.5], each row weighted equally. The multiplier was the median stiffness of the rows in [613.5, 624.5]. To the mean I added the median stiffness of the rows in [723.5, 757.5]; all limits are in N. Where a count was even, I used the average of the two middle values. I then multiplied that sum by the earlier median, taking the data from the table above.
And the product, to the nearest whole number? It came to 2748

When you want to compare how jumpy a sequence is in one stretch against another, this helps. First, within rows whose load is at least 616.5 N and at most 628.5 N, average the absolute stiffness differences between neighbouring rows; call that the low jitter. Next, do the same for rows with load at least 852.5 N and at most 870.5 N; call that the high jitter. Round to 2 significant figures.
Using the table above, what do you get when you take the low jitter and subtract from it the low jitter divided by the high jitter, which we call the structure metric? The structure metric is 0.58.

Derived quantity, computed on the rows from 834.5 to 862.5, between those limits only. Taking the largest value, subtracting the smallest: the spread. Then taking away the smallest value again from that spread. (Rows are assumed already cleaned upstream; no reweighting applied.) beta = -29.4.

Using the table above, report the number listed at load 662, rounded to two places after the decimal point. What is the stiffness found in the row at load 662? 34.44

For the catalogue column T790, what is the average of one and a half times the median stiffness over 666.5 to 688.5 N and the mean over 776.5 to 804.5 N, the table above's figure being 45.3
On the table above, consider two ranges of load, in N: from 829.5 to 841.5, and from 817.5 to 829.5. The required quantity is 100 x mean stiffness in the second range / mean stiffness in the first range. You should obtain 100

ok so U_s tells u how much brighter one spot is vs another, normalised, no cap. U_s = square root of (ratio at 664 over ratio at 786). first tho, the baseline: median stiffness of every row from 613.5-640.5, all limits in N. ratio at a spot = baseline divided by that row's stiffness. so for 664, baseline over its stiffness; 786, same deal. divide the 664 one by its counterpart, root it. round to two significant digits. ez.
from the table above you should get 0.98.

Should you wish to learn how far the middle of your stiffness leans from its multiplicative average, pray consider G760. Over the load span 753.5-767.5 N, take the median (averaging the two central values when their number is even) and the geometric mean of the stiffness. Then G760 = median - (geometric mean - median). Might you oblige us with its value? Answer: 36.7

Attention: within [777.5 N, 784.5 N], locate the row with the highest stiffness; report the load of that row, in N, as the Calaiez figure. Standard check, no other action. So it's 780 N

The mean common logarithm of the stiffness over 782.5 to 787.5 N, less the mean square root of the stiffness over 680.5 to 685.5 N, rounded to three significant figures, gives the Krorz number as -4.48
